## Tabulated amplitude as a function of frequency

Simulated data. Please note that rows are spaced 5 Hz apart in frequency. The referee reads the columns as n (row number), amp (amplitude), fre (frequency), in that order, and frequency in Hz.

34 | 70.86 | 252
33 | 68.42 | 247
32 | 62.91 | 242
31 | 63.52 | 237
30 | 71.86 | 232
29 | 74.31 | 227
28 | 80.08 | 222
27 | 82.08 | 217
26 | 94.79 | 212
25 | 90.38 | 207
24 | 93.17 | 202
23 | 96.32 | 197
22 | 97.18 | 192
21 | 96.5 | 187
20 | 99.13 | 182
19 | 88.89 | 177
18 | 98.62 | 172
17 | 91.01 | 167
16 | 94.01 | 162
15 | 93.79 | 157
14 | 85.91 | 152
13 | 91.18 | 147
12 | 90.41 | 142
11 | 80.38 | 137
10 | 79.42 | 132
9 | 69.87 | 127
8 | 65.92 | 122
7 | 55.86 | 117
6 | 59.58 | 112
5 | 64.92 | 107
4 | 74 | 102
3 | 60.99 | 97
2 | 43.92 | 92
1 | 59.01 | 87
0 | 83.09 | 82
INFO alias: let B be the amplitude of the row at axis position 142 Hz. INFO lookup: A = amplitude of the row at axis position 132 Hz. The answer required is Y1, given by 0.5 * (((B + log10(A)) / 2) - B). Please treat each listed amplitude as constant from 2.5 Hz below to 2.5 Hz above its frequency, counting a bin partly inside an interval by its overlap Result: -22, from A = 79.42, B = 90.41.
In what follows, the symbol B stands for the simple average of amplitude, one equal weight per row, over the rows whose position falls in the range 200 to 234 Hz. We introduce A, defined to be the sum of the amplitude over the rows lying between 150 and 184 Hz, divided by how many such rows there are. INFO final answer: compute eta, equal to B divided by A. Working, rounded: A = 93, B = 84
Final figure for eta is 0.9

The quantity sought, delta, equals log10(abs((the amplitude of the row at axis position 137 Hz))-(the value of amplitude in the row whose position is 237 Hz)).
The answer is 1.23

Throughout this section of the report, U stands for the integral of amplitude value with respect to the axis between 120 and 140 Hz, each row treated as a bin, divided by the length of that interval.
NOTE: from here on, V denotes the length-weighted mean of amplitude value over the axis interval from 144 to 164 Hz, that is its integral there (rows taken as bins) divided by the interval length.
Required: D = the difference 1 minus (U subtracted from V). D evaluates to -16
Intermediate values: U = 75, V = 91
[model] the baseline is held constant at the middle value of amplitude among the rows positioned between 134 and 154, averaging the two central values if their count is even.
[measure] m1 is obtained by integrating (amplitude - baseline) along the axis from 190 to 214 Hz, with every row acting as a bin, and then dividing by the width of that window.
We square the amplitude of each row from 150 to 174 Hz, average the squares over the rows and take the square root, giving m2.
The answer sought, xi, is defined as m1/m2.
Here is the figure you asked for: 0.07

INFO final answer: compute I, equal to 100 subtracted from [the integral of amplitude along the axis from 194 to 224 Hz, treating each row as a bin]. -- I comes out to 2593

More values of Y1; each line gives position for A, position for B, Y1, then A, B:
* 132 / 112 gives -14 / 79.42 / 59.58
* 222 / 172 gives -24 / 80.08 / 98.62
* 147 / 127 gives -17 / 91.18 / 69.87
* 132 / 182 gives -24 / 79.42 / 99.13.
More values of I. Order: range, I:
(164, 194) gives 2755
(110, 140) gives 1971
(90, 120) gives 1707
